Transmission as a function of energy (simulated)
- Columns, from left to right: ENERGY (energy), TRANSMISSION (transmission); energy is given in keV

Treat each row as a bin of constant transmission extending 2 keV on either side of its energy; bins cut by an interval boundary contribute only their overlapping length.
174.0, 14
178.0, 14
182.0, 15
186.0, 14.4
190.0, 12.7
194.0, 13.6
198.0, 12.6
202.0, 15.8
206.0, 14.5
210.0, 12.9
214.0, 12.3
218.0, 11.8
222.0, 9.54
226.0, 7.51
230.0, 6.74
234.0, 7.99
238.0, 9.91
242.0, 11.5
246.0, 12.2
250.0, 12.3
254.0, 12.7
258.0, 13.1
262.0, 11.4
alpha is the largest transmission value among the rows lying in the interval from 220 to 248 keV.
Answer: 12.2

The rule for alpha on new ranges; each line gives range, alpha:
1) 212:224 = 12.3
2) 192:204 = 15.8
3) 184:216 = 15.8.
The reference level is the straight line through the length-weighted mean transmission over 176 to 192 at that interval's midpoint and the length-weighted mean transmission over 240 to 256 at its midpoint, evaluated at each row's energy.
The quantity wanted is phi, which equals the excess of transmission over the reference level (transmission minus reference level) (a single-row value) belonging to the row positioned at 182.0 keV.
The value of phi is 0.9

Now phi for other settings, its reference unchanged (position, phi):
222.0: -3.4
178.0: -0.2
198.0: -1.0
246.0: 0.0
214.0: -0.9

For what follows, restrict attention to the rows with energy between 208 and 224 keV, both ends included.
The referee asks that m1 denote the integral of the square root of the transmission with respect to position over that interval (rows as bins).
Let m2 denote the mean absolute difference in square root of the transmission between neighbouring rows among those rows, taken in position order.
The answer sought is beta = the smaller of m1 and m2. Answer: 0.17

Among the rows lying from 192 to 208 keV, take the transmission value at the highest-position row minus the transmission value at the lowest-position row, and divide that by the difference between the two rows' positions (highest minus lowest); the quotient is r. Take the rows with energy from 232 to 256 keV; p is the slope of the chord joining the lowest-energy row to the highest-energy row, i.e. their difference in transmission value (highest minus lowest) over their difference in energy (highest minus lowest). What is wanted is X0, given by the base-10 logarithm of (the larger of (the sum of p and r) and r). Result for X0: -0.5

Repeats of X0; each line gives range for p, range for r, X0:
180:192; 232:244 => -0.4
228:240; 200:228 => -1.3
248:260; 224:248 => -0.5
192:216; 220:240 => -1.6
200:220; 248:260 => -1.0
